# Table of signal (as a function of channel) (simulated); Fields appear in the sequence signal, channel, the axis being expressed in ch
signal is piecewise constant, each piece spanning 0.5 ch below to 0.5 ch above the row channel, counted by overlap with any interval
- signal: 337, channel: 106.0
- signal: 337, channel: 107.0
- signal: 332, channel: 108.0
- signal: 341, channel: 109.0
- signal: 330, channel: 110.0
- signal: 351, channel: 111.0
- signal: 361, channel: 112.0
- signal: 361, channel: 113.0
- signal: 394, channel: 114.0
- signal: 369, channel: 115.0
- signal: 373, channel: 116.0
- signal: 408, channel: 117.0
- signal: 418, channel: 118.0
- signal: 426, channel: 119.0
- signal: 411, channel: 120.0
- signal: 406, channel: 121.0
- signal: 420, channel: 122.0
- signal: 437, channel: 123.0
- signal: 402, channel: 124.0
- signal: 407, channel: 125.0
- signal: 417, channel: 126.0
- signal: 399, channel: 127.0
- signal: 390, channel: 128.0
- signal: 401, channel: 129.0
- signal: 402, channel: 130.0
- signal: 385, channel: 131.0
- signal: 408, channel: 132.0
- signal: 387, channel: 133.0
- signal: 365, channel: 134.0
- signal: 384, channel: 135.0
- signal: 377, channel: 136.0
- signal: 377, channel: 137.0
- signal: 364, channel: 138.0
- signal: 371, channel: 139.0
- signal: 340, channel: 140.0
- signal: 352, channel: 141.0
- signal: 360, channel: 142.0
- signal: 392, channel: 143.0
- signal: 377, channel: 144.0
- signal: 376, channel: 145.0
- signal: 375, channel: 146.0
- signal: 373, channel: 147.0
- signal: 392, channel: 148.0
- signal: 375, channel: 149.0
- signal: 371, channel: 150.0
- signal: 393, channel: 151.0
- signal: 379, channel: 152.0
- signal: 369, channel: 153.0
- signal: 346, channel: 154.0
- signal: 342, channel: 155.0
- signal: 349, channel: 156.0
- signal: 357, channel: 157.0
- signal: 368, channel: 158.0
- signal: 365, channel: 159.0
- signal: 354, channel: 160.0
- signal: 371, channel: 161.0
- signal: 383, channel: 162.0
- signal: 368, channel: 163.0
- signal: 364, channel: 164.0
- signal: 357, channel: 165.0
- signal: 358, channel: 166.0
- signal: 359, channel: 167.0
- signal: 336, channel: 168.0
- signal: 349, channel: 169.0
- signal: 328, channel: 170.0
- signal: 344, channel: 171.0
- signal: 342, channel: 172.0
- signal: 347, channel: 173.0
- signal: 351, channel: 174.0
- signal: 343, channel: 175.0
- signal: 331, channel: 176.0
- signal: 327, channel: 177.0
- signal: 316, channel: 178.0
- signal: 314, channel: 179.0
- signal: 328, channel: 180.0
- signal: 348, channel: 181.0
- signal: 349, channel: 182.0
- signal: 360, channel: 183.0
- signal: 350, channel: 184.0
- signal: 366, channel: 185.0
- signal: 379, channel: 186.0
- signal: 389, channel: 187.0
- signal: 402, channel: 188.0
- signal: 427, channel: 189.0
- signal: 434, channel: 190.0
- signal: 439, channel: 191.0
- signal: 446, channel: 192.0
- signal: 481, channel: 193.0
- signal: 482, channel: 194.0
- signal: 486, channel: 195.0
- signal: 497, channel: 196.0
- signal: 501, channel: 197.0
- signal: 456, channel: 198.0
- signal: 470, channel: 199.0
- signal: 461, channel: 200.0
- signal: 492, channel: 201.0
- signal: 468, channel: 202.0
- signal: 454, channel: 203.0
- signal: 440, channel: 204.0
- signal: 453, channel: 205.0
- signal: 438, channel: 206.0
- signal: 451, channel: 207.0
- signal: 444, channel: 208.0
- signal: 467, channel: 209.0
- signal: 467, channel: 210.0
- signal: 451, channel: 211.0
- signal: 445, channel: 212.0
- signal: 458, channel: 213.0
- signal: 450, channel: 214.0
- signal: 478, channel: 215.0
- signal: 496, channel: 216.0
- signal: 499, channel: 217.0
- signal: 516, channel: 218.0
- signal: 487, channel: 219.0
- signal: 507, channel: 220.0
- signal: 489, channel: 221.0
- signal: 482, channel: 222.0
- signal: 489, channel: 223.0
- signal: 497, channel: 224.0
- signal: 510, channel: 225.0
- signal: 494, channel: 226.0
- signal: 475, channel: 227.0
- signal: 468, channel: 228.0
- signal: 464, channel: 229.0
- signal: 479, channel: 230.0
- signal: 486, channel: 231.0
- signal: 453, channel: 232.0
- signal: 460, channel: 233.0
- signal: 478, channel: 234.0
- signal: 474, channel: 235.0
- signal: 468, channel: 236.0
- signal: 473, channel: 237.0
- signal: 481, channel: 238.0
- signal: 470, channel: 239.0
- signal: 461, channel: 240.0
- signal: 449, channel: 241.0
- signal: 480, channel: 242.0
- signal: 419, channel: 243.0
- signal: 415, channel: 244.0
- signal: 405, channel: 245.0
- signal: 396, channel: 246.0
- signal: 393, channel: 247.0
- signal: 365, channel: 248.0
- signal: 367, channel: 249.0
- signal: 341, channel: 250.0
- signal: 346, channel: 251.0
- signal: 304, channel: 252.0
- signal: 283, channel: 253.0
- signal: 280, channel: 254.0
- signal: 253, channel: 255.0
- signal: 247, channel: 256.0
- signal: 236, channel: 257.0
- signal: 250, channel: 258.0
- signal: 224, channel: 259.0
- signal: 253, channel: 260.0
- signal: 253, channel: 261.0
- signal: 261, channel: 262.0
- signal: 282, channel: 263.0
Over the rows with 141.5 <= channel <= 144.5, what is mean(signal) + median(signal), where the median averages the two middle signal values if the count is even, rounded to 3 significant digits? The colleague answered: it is 753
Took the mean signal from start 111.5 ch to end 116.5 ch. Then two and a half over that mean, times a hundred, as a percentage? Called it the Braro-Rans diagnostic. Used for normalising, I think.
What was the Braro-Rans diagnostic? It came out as 0.67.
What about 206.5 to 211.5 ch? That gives 0.55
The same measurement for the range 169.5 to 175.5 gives 0.73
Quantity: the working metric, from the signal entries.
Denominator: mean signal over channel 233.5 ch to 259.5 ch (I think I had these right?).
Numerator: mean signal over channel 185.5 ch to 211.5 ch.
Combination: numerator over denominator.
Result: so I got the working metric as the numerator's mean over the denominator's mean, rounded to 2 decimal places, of 1.21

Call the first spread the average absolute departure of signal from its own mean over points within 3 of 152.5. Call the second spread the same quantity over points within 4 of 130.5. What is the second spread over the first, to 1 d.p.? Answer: 0.7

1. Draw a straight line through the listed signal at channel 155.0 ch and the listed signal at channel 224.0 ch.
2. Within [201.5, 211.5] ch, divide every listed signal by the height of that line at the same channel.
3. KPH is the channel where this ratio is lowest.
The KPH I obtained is 206.0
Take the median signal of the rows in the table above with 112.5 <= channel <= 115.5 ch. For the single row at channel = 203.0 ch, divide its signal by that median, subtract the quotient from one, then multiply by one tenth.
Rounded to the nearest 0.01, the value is -0.02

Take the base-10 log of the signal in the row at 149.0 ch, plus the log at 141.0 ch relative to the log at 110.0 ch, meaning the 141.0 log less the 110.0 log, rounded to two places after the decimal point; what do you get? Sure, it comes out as 2.60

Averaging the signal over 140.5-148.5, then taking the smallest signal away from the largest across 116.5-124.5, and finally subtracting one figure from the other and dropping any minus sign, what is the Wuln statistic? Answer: 340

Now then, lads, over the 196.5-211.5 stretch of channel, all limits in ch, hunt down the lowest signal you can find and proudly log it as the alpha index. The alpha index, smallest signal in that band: 438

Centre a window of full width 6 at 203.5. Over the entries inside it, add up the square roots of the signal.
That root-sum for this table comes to 128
